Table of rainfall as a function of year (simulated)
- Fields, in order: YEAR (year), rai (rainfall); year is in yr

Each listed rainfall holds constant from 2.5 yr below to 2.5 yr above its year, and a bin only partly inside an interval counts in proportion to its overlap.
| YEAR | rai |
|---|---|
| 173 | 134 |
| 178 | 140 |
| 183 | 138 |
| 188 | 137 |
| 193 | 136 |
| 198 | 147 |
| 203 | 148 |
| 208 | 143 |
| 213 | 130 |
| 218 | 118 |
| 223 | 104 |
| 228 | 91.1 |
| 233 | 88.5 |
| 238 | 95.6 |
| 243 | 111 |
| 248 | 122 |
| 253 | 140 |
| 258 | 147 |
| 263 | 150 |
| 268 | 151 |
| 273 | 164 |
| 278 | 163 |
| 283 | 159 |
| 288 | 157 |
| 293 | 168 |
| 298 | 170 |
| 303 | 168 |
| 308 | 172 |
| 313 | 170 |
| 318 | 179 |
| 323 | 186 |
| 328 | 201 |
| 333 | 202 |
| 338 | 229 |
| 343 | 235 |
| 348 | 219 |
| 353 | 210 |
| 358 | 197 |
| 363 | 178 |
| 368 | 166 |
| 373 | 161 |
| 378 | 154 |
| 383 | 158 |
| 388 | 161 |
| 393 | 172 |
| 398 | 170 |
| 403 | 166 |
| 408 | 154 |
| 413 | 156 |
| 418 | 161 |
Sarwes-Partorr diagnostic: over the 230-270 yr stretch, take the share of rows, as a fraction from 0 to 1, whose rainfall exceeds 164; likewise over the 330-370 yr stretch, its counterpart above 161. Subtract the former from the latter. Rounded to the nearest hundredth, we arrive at 1.00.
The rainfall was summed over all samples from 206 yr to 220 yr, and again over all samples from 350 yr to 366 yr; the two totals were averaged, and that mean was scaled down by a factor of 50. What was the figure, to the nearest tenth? 9.8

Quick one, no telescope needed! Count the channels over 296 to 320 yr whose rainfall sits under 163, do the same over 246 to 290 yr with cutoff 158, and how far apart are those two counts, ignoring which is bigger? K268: 6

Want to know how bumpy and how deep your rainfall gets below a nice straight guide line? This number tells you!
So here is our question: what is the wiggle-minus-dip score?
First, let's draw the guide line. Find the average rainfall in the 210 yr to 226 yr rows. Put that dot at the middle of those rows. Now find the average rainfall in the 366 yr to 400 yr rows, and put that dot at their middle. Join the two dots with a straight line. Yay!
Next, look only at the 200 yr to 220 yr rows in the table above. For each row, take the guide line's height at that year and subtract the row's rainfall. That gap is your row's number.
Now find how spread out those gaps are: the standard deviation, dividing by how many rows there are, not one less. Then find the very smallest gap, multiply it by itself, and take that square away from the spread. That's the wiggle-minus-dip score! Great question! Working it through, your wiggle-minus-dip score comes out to -1200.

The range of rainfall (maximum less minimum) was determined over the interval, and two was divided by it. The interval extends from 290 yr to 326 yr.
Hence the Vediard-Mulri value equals 0.11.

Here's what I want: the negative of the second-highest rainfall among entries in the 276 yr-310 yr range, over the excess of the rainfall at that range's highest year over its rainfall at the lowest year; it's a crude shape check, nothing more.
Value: -19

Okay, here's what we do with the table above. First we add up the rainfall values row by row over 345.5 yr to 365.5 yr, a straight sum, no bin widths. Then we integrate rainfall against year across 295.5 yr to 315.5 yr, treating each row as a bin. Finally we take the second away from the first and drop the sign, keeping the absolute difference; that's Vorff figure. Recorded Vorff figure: 2596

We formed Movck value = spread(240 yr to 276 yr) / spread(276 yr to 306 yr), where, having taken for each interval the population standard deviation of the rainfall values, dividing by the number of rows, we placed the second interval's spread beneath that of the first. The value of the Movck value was 3.5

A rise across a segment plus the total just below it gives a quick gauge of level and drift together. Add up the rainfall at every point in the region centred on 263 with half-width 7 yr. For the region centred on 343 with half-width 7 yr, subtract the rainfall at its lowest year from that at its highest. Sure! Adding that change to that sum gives 438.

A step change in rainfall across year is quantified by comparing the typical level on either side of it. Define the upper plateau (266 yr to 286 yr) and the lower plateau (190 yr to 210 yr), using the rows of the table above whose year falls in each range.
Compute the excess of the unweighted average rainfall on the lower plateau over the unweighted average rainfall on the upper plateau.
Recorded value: -16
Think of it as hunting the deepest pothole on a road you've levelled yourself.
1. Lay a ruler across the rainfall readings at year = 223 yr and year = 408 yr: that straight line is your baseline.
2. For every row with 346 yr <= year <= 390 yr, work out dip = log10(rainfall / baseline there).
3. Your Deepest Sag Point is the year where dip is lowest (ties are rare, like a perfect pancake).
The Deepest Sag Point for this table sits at 378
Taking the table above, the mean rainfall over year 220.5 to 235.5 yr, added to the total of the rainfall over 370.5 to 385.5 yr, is 568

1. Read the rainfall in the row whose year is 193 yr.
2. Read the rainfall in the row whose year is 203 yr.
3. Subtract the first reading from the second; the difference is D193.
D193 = 12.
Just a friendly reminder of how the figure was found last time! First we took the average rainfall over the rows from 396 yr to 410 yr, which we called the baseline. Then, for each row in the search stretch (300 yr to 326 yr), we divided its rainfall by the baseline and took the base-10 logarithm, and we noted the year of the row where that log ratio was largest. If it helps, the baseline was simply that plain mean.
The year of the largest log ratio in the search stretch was 323 yr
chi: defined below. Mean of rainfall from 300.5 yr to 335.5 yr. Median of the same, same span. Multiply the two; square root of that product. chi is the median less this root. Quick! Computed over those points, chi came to -1.8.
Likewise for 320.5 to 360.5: -1.9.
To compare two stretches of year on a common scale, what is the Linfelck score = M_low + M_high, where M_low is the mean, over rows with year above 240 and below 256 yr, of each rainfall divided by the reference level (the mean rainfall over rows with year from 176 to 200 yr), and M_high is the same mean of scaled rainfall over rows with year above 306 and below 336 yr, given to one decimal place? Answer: 2.2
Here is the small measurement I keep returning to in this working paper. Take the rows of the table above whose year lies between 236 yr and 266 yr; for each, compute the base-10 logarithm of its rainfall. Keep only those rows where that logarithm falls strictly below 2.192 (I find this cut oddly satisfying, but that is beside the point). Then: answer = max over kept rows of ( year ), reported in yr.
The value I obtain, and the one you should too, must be 263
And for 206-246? 243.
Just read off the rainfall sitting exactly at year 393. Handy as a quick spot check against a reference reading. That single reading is 172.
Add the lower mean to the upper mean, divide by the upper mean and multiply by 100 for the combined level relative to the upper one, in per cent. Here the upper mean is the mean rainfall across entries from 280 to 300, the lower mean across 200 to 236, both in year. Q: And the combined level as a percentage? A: 172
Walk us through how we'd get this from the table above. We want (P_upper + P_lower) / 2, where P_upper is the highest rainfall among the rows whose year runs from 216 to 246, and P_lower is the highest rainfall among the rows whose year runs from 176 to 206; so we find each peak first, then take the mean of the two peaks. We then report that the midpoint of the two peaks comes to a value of 133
